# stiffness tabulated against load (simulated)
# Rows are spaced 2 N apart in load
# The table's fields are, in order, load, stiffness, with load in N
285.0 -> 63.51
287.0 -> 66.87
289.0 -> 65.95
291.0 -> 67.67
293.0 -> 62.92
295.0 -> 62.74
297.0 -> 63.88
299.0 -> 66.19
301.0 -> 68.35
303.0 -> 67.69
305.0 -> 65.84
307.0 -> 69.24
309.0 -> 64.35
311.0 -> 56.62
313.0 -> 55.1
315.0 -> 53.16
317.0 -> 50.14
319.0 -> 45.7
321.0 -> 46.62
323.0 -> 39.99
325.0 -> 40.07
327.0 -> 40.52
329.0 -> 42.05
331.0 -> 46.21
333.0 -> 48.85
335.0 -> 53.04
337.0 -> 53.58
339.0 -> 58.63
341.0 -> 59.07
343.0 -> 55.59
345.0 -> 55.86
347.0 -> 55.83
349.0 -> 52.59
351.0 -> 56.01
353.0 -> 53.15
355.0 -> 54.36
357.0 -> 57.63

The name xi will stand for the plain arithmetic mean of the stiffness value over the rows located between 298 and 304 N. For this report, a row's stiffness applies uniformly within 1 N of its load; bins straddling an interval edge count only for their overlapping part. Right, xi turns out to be 67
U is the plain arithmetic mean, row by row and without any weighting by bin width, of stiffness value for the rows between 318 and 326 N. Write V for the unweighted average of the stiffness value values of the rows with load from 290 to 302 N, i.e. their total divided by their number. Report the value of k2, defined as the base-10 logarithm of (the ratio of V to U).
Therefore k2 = 0.18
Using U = 43.1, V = 65.3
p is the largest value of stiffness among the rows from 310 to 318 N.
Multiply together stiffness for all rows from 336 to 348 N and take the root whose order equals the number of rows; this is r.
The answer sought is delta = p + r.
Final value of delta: 113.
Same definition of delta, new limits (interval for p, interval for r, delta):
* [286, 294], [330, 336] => 117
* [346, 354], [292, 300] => 120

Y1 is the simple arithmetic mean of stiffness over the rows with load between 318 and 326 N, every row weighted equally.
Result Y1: 43.1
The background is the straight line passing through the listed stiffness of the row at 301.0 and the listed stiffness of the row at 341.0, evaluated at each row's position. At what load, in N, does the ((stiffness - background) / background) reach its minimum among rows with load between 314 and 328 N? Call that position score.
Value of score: 323.0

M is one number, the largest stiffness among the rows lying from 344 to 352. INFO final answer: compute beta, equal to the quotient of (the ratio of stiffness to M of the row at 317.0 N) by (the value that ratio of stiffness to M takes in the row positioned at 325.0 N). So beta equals 1.25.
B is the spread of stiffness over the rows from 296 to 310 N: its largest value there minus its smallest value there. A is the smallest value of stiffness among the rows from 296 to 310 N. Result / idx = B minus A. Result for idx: -59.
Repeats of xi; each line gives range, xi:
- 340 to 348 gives 57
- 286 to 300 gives 65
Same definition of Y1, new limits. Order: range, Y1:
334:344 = 56.0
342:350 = 55.0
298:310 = 66.9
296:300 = 65.0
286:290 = 66.4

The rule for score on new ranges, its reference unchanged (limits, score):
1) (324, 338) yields 325.0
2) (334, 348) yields 335.0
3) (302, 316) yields 315.0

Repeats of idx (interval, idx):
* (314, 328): -27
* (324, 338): -27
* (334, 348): -47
